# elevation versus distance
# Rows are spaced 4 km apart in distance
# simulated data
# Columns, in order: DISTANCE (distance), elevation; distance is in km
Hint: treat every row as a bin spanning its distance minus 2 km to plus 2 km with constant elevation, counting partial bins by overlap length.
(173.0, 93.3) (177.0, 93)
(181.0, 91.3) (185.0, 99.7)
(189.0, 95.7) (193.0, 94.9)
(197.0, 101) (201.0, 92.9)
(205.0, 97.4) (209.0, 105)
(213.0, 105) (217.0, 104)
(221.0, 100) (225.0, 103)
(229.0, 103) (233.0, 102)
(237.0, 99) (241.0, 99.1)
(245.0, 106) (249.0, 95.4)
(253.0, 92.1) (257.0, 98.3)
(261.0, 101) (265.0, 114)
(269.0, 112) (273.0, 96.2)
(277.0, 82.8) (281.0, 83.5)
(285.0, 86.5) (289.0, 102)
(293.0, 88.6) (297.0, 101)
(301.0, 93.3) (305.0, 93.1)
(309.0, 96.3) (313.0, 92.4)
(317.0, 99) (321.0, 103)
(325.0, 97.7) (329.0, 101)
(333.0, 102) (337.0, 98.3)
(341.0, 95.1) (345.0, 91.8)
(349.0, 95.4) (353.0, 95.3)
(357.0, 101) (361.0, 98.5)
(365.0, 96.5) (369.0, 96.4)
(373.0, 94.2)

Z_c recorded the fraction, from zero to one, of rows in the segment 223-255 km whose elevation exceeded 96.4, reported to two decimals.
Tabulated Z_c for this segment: 0.75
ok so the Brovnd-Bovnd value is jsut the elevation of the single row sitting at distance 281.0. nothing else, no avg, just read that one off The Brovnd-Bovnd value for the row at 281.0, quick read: 83.5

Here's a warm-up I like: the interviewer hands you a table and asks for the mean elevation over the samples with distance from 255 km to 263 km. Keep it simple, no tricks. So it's 100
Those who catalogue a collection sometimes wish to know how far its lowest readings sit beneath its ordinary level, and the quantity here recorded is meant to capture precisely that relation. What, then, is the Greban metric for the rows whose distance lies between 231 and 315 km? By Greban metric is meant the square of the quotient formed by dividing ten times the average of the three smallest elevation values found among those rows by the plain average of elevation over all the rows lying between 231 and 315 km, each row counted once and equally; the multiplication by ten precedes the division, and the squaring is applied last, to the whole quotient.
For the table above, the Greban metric 76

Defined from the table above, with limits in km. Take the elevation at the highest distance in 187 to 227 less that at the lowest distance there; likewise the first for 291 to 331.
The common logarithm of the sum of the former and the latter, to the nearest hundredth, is 1.29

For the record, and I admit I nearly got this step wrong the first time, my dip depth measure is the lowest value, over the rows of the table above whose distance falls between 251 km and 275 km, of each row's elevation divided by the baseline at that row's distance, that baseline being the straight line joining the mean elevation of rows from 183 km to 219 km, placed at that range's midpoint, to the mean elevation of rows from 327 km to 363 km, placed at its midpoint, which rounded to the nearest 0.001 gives 0.932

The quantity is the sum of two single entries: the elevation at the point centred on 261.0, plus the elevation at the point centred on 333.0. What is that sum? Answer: 203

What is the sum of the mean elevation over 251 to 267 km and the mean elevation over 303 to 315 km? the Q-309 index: 195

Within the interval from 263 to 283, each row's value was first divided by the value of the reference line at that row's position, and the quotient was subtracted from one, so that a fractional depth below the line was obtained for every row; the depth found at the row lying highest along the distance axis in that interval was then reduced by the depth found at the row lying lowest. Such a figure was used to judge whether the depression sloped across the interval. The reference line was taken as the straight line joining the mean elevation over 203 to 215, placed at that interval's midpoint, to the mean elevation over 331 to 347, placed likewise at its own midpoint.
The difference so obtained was 0.30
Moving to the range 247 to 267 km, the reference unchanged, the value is -0.19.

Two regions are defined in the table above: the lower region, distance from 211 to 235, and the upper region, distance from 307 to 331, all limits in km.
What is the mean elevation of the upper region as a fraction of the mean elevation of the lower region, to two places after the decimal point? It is 0.96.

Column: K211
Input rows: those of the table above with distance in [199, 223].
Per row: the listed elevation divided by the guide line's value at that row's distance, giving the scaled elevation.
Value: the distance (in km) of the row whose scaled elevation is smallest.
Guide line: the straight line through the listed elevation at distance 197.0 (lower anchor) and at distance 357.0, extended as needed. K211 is 201.0 km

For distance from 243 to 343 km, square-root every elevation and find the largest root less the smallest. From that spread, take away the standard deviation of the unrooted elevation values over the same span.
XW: -6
